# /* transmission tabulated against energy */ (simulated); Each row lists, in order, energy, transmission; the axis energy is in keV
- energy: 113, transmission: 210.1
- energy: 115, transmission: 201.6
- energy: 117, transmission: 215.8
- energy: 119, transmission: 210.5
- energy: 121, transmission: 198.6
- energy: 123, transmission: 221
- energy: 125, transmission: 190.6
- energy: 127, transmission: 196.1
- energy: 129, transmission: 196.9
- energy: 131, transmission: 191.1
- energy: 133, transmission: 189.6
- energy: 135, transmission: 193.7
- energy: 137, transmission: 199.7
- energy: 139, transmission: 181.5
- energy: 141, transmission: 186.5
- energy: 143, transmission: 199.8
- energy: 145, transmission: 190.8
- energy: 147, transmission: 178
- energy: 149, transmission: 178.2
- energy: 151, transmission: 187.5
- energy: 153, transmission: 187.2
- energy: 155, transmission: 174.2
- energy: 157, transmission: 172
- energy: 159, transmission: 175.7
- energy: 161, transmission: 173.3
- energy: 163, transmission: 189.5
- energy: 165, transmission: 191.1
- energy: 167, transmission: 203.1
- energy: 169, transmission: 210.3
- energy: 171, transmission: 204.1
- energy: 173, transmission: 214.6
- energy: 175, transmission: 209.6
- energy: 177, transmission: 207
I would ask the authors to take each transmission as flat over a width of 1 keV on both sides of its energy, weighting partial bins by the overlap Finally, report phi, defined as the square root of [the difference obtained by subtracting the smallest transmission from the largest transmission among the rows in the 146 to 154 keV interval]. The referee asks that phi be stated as 3.1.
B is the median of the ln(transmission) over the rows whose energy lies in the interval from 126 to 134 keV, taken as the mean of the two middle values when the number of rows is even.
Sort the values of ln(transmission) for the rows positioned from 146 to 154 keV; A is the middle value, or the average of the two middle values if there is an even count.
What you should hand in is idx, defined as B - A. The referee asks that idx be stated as 0.06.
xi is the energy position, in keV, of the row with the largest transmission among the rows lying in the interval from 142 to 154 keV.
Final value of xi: 143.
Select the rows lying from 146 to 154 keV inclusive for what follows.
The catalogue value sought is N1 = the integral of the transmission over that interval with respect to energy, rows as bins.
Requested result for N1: 1462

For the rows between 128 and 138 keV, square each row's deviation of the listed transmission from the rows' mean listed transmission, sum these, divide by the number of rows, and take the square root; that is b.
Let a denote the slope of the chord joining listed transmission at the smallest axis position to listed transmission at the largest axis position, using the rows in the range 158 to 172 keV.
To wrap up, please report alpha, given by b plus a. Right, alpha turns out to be 6.1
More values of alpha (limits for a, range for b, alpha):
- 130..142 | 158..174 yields 13.9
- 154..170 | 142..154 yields 10.1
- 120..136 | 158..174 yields 14.0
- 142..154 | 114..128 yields 9.0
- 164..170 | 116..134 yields 15.8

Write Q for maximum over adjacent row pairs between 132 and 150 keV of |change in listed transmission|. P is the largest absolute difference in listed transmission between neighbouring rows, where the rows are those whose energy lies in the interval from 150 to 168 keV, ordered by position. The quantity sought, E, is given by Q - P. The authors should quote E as 2.0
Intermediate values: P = 16.2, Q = 18.2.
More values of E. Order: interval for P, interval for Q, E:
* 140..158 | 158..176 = 2.9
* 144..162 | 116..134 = 17.4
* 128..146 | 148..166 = -2.0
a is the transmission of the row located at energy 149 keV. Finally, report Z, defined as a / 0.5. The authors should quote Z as 356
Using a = 178.2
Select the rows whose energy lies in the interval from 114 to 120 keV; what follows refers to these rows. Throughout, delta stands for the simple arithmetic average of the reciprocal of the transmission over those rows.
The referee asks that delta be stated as 0.0048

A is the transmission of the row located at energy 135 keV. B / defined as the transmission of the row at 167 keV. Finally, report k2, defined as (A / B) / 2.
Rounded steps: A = 193.7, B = 203.1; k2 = 0.48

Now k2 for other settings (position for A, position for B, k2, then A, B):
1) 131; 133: 0.50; 191.1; 189.6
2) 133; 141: 0.51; 189.6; 186.5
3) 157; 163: 0.45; 172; 189.5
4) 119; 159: 0.60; 210.5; 175.7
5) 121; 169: 0.47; 198.6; 210.3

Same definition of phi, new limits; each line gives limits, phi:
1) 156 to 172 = 6.2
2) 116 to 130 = 5.5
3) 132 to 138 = 3.2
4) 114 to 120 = 3.8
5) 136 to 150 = 4.7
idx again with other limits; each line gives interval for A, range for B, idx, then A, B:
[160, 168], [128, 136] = 0.01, 5.25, 5.26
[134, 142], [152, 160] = -0.08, 5.25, 5.16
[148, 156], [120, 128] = 0.08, 5.21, 5.28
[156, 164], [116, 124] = 0.20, 5.16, 5.36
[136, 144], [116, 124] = 0.10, 5.26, 5.36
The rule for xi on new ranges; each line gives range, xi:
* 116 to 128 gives 123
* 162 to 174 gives 173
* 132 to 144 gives 143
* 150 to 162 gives 151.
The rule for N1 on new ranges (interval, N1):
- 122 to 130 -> 1609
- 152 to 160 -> 1418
